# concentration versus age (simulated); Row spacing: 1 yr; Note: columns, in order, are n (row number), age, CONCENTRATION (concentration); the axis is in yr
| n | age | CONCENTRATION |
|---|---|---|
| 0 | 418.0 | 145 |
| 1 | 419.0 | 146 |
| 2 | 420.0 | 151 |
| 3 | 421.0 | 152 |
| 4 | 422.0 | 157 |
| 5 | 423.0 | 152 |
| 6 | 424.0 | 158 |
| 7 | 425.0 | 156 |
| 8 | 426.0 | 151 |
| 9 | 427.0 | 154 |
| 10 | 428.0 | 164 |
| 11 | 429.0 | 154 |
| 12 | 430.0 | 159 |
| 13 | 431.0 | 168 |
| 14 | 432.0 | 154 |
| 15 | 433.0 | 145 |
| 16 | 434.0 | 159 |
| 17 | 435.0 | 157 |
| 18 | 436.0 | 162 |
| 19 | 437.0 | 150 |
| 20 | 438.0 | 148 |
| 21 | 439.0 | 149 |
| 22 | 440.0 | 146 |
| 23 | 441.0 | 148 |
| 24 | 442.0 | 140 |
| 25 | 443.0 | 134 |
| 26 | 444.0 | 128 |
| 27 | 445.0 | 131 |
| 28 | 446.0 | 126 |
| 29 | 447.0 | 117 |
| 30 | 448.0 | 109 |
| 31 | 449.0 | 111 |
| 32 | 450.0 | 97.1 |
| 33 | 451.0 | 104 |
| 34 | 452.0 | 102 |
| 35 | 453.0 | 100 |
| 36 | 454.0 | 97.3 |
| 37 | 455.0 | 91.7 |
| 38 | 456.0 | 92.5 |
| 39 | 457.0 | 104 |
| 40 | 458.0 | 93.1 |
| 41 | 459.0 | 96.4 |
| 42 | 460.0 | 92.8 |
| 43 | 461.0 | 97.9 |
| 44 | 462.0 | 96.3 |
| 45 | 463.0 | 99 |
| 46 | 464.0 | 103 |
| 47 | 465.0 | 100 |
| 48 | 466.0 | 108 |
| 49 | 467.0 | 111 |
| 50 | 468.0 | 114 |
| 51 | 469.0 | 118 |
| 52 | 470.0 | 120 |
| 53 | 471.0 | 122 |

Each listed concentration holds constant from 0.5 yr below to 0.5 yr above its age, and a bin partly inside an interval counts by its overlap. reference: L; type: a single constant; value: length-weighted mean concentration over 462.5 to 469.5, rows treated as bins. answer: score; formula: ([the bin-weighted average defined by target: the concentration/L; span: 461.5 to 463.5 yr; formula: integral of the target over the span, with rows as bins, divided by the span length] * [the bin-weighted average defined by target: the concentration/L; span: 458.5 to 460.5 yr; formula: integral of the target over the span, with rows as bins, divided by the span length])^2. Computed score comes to 0.6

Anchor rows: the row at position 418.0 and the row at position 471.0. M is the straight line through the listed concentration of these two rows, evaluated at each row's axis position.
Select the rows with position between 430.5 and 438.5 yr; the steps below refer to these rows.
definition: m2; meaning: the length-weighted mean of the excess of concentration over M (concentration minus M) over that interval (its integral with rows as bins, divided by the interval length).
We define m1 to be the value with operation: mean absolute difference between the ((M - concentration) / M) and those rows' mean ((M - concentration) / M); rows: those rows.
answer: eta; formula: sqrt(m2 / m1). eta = 20.3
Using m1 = 0.043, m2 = 18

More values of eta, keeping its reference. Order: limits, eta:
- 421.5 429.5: 26.8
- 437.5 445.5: 11.0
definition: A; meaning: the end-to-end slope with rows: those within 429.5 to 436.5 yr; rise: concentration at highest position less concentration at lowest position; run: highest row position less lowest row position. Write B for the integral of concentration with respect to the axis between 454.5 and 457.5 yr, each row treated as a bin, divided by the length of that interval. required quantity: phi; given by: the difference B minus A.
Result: 96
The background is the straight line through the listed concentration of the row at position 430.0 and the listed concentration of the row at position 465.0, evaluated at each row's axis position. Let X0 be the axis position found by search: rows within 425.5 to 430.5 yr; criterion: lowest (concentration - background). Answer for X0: 426.0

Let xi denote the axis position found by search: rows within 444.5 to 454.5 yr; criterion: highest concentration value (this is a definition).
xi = 445.0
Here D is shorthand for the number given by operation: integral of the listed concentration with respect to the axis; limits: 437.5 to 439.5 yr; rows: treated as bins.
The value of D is 297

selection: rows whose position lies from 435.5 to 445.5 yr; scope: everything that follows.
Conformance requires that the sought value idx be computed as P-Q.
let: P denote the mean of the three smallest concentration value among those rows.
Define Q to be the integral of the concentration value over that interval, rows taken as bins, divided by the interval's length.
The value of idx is -12.6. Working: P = 131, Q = 144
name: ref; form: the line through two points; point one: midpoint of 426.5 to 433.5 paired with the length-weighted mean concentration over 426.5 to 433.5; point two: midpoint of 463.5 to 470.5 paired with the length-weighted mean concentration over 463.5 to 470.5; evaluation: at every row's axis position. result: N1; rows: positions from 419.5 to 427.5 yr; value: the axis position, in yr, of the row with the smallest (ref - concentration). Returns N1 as 424.0 yr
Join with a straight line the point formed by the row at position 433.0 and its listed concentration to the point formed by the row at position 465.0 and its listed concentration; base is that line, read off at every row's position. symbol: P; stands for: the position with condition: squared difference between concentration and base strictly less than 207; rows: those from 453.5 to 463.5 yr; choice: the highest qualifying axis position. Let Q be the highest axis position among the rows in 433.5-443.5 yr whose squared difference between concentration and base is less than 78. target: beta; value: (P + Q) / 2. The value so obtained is 453.0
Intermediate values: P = 463.0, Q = 443.0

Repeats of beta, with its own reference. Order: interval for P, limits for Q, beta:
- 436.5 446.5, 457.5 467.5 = 455.5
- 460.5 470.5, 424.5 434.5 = 450.0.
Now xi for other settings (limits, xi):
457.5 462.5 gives 461.0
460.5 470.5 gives 470.0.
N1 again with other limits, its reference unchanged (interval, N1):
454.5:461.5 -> 457.0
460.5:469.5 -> 469.0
